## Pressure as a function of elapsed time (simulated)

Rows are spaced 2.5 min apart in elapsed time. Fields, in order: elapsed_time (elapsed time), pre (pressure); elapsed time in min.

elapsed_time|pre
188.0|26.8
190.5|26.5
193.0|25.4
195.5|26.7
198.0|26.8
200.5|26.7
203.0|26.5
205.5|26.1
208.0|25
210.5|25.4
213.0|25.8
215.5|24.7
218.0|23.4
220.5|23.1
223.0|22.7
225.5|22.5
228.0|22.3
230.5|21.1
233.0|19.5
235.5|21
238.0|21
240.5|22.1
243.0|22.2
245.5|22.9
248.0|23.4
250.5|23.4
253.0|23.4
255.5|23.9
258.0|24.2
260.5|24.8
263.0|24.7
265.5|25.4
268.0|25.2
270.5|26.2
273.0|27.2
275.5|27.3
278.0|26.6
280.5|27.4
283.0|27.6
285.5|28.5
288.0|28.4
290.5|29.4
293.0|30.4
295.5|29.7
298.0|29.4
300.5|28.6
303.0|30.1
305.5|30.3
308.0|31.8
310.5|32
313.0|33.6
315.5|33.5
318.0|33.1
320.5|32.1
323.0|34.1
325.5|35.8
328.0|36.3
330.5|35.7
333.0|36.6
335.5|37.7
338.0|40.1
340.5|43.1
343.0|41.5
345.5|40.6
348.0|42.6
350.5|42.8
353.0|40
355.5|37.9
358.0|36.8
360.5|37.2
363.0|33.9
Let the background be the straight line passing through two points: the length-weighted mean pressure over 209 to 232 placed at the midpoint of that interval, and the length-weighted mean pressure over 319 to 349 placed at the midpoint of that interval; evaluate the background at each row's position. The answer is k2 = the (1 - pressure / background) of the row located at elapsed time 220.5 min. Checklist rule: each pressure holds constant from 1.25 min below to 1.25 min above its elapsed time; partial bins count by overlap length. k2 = 0.01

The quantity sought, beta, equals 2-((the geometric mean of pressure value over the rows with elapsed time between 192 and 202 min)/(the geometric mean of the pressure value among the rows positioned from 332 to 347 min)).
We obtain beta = 1.34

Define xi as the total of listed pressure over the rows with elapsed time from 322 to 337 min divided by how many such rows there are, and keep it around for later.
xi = 36.0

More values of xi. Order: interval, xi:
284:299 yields 29.3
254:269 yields 24.7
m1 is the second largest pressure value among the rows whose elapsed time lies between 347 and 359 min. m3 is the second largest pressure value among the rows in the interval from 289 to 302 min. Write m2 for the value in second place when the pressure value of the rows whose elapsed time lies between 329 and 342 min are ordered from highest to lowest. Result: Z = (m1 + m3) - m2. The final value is 32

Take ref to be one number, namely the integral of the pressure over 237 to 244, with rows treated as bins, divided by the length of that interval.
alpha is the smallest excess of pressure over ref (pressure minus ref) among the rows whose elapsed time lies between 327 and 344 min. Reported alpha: 14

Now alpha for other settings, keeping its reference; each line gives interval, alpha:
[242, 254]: 0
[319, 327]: 10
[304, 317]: 9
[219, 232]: -1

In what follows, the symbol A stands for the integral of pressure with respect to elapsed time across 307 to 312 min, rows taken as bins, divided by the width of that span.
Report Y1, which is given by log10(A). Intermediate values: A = 32.0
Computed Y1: 1.51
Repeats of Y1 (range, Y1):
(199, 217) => 1.41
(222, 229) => 1.35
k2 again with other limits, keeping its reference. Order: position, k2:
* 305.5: 0.12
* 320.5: 0.11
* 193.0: -0.28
